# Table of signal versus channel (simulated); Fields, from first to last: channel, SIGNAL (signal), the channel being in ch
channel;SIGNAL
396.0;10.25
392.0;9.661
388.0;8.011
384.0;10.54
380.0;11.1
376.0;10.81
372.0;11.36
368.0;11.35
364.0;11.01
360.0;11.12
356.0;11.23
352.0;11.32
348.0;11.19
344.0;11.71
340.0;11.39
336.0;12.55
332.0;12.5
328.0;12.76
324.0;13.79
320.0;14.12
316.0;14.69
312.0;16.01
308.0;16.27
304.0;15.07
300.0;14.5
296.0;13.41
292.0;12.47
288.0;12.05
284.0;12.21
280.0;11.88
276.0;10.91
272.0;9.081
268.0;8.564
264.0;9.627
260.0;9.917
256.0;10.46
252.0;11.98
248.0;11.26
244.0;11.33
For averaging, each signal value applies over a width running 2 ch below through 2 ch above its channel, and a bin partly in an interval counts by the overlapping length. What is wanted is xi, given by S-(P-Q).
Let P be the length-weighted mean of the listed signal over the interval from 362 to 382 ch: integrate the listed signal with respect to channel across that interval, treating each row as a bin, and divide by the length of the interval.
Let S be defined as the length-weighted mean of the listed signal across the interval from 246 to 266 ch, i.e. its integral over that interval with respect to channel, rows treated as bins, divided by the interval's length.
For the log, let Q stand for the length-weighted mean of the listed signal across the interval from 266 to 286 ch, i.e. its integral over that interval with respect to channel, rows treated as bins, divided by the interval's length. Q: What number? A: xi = 10.1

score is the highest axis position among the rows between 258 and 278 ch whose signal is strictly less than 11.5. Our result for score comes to 276.0 ch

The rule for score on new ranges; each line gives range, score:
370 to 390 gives 388.0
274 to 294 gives 276.0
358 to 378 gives 376.0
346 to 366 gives 364.0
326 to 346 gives 340.0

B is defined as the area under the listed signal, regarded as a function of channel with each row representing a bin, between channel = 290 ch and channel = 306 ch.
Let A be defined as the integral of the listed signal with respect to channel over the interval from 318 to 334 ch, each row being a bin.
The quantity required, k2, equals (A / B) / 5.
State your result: 0.192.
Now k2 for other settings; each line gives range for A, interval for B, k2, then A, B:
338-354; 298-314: 0.147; 182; 247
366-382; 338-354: 0.196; 178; 182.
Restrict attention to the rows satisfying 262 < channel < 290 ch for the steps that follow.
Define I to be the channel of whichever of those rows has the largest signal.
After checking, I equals 284.0 ch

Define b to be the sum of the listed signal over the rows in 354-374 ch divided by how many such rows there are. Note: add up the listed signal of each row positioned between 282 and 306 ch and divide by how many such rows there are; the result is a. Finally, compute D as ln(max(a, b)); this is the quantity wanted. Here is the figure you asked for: 2.59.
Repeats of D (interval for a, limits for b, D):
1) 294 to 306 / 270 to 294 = 2.66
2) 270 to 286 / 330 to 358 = 2.46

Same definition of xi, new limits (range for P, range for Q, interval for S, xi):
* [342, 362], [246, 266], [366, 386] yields 10.4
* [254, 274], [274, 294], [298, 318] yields 17.7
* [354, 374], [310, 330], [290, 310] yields 17.4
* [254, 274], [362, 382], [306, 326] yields 16.6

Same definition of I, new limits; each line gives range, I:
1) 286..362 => 308.0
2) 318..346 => 320.0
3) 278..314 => 308.0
